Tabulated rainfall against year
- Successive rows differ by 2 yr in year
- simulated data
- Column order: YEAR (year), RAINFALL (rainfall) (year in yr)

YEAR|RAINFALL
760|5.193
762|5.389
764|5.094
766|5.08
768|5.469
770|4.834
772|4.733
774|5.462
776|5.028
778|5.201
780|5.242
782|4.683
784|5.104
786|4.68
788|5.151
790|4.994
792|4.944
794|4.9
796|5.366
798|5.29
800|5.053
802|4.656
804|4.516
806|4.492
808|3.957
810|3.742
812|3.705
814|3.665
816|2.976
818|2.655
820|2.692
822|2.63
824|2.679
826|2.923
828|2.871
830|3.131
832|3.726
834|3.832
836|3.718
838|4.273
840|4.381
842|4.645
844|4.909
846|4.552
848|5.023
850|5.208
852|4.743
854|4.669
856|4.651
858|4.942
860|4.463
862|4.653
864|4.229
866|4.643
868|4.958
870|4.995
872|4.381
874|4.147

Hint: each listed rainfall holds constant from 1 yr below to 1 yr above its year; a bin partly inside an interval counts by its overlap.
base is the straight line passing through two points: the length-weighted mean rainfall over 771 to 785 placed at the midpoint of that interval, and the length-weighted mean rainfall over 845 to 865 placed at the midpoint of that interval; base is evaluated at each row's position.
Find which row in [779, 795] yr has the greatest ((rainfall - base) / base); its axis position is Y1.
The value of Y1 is 780 yr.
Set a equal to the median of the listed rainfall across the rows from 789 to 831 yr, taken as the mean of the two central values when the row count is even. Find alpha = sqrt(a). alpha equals 1.93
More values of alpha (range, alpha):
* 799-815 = 2.06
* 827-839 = 1.93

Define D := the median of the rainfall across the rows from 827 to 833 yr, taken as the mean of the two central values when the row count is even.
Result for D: 3.1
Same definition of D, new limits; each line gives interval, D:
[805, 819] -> 3.7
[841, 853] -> 4.8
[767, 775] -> 5.1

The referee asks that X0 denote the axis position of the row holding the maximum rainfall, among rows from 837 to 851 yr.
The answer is 850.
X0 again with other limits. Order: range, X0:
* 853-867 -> 858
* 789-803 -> 796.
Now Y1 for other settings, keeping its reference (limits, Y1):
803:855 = 850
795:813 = 796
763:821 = 796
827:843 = 842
